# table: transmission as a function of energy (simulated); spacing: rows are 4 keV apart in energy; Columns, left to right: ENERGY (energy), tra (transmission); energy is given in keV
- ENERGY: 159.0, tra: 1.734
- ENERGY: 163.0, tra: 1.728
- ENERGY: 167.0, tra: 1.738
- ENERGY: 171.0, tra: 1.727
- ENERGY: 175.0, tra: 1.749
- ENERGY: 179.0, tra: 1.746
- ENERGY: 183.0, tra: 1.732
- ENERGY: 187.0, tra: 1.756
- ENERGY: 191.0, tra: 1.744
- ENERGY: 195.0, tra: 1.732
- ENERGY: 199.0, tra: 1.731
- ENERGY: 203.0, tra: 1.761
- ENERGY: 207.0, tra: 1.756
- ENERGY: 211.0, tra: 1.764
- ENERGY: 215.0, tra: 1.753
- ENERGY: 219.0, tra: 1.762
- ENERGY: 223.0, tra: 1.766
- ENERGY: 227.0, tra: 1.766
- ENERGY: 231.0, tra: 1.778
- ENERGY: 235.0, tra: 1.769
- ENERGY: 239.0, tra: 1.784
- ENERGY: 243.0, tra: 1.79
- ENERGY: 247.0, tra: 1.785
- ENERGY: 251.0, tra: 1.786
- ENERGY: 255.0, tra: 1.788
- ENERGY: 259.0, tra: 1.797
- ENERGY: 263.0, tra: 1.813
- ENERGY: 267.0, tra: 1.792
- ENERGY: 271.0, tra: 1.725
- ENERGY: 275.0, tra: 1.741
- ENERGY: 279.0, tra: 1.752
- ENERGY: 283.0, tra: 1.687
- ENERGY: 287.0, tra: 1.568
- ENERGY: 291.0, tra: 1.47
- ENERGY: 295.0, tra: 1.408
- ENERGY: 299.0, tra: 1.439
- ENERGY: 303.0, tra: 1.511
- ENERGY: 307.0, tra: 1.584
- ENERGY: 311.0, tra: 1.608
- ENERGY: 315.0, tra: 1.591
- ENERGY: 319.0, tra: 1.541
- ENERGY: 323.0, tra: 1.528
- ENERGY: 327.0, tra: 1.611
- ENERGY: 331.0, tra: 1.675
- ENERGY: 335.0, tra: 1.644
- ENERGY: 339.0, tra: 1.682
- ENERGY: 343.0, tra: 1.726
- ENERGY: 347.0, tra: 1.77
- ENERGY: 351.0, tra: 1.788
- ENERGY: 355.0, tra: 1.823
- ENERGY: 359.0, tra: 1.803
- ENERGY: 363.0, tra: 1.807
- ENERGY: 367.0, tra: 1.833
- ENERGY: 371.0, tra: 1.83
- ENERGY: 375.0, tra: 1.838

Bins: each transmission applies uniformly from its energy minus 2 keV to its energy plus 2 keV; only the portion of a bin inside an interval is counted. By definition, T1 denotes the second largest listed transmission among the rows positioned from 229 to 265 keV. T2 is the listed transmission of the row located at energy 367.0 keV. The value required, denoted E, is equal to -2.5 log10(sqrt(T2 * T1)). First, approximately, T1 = 1.797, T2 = 1.833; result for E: -0.647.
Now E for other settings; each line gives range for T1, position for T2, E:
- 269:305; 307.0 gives -0.551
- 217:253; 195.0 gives -0.613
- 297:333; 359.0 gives -0.579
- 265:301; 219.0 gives -0.612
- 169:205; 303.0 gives -0.530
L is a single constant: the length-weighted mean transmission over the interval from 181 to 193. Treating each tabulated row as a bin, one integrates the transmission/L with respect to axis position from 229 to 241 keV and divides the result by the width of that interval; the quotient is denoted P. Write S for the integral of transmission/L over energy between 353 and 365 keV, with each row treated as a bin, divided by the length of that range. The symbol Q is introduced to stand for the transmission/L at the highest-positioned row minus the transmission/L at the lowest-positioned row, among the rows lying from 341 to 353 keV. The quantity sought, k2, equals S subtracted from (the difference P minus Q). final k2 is -0.06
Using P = 1.02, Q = 0.036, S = 1.04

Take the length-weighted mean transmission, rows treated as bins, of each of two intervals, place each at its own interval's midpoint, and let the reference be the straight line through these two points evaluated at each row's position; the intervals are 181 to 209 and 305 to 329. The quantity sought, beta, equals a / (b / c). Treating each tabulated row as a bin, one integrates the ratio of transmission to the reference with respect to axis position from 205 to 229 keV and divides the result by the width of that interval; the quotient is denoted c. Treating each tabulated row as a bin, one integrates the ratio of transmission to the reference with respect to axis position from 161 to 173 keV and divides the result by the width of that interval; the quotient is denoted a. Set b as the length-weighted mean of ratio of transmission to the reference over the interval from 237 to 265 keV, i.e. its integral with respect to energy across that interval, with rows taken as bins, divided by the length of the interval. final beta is 0.9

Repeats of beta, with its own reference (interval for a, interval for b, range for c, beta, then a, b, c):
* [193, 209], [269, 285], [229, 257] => 1.0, 1.01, 1.06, 1.06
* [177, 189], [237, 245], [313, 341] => 1.0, 0.99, 1.06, 1.03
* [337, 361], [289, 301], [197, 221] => 1.3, 1.15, 0.90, 1.02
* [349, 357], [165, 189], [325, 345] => 1.3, 1.18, 0.98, 1.07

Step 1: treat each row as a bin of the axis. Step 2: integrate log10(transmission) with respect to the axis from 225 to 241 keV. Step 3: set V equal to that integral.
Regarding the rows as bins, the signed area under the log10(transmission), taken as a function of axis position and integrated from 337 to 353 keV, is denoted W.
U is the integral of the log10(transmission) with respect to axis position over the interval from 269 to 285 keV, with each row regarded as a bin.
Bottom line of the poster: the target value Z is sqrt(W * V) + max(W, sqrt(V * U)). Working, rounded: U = 3.79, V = 3.98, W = 3.9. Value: 7.8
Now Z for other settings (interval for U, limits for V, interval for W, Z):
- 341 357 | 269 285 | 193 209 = 7.7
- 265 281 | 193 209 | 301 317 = 7.4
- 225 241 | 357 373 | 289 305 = 7.4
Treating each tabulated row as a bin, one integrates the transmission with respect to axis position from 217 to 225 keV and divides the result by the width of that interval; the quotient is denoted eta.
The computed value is 1.76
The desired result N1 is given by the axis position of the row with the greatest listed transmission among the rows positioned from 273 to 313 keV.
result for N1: 279.0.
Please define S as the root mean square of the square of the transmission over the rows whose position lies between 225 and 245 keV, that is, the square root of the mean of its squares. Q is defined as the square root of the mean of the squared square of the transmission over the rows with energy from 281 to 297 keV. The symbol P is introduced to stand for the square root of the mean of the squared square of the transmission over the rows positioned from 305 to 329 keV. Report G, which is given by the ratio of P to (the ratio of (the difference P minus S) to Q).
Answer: -9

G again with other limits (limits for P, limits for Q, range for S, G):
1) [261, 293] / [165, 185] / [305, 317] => 24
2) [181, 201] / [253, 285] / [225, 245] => -70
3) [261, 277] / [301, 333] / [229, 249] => -178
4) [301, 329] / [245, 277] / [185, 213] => -13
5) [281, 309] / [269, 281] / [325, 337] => -20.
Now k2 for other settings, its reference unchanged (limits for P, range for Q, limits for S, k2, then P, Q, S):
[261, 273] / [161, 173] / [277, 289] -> 0.06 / 1.02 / -0.001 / 0.96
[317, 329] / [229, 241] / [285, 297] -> 0.04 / 0.89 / 0.003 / 0.85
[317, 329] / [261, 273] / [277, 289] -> -0.01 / 0.89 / -0.050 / 0.96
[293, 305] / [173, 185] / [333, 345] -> -0.12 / 0.83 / -0.010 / 0.97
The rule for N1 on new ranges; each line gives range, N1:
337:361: 355.0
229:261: 259.0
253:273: 263.0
